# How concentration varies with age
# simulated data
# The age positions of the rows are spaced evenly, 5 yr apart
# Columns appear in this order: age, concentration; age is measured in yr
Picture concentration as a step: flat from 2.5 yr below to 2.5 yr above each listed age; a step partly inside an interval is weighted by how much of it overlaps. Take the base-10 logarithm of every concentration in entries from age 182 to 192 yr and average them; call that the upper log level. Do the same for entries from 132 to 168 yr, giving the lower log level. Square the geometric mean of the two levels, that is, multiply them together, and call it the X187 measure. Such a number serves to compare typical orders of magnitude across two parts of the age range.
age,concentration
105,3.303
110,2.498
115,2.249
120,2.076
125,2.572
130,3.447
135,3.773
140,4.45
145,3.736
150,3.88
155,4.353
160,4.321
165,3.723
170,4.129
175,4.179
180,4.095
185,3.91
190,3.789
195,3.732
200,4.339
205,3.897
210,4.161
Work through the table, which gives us 0.354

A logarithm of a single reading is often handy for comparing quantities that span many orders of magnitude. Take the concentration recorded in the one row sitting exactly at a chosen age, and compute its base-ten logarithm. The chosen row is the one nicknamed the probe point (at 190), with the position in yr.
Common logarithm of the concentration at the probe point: 0.58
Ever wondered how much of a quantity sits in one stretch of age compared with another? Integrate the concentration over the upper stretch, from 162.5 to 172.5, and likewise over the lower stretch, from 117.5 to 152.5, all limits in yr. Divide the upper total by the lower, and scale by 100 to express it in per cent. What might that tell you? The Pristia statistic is 33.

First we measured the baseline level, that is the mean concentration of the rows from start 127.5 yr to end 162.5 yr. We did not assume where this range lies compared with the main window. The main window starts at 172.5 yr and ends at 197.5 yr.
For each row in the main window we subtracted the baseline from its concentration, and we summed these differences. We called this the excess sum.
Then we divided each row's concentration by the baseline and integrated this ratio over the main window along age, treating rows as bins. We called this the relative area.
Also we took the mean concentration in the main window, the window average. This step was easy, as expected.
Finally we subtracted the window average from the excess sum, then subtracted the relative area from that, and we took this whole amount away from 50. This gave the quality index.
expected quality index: 79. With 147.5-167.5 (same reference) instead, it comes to 74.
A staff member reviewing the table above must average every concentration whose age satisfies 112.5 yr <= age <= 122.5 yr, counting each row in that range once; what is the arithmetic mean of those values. 2.16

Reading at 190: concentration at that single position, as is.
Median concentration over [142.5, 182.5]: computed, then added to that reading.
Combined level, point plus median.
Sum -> 7.90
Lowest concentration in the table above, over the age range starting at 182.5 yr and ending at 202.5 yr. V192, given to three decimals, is 3.732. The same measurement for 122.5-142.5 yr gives 2.572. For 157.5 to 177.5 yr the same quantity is 3.723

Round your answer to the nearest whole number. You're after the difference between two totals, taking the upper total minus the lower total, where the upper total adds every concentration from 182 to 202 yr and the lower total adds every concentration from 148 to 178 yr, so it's -9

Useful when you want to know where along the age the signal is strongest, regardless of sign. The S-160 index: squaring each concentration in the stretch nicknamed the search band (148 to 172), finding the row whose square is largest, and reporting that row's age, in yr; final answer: 155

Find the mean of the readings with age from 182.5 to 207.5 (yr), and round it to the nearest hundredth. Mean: 3.93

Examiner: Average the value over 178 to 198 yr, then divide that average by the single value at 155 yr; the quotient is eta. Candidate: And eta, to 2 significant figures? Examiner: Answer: 0.89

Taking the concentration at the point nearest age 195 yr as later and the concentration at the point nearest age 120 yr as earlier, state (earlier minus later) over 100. -0.017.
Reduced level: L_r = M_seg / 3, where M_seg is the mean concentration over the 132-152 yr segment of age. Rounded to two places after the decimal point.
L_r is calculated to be 1.32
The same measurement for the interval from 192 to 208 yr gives 1.33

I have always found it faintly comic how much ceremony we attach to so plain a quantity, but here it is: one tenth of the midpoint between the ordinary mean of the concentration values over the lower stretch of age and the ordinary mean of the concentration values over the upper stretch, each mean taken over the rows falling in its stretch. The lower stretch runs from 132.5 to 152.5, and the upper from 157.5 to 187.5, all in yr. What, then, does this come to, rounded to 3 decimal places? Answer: 0.401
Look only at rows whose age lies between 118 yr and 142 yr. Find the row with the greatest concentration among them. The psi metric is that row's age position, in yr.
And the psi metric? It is 140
